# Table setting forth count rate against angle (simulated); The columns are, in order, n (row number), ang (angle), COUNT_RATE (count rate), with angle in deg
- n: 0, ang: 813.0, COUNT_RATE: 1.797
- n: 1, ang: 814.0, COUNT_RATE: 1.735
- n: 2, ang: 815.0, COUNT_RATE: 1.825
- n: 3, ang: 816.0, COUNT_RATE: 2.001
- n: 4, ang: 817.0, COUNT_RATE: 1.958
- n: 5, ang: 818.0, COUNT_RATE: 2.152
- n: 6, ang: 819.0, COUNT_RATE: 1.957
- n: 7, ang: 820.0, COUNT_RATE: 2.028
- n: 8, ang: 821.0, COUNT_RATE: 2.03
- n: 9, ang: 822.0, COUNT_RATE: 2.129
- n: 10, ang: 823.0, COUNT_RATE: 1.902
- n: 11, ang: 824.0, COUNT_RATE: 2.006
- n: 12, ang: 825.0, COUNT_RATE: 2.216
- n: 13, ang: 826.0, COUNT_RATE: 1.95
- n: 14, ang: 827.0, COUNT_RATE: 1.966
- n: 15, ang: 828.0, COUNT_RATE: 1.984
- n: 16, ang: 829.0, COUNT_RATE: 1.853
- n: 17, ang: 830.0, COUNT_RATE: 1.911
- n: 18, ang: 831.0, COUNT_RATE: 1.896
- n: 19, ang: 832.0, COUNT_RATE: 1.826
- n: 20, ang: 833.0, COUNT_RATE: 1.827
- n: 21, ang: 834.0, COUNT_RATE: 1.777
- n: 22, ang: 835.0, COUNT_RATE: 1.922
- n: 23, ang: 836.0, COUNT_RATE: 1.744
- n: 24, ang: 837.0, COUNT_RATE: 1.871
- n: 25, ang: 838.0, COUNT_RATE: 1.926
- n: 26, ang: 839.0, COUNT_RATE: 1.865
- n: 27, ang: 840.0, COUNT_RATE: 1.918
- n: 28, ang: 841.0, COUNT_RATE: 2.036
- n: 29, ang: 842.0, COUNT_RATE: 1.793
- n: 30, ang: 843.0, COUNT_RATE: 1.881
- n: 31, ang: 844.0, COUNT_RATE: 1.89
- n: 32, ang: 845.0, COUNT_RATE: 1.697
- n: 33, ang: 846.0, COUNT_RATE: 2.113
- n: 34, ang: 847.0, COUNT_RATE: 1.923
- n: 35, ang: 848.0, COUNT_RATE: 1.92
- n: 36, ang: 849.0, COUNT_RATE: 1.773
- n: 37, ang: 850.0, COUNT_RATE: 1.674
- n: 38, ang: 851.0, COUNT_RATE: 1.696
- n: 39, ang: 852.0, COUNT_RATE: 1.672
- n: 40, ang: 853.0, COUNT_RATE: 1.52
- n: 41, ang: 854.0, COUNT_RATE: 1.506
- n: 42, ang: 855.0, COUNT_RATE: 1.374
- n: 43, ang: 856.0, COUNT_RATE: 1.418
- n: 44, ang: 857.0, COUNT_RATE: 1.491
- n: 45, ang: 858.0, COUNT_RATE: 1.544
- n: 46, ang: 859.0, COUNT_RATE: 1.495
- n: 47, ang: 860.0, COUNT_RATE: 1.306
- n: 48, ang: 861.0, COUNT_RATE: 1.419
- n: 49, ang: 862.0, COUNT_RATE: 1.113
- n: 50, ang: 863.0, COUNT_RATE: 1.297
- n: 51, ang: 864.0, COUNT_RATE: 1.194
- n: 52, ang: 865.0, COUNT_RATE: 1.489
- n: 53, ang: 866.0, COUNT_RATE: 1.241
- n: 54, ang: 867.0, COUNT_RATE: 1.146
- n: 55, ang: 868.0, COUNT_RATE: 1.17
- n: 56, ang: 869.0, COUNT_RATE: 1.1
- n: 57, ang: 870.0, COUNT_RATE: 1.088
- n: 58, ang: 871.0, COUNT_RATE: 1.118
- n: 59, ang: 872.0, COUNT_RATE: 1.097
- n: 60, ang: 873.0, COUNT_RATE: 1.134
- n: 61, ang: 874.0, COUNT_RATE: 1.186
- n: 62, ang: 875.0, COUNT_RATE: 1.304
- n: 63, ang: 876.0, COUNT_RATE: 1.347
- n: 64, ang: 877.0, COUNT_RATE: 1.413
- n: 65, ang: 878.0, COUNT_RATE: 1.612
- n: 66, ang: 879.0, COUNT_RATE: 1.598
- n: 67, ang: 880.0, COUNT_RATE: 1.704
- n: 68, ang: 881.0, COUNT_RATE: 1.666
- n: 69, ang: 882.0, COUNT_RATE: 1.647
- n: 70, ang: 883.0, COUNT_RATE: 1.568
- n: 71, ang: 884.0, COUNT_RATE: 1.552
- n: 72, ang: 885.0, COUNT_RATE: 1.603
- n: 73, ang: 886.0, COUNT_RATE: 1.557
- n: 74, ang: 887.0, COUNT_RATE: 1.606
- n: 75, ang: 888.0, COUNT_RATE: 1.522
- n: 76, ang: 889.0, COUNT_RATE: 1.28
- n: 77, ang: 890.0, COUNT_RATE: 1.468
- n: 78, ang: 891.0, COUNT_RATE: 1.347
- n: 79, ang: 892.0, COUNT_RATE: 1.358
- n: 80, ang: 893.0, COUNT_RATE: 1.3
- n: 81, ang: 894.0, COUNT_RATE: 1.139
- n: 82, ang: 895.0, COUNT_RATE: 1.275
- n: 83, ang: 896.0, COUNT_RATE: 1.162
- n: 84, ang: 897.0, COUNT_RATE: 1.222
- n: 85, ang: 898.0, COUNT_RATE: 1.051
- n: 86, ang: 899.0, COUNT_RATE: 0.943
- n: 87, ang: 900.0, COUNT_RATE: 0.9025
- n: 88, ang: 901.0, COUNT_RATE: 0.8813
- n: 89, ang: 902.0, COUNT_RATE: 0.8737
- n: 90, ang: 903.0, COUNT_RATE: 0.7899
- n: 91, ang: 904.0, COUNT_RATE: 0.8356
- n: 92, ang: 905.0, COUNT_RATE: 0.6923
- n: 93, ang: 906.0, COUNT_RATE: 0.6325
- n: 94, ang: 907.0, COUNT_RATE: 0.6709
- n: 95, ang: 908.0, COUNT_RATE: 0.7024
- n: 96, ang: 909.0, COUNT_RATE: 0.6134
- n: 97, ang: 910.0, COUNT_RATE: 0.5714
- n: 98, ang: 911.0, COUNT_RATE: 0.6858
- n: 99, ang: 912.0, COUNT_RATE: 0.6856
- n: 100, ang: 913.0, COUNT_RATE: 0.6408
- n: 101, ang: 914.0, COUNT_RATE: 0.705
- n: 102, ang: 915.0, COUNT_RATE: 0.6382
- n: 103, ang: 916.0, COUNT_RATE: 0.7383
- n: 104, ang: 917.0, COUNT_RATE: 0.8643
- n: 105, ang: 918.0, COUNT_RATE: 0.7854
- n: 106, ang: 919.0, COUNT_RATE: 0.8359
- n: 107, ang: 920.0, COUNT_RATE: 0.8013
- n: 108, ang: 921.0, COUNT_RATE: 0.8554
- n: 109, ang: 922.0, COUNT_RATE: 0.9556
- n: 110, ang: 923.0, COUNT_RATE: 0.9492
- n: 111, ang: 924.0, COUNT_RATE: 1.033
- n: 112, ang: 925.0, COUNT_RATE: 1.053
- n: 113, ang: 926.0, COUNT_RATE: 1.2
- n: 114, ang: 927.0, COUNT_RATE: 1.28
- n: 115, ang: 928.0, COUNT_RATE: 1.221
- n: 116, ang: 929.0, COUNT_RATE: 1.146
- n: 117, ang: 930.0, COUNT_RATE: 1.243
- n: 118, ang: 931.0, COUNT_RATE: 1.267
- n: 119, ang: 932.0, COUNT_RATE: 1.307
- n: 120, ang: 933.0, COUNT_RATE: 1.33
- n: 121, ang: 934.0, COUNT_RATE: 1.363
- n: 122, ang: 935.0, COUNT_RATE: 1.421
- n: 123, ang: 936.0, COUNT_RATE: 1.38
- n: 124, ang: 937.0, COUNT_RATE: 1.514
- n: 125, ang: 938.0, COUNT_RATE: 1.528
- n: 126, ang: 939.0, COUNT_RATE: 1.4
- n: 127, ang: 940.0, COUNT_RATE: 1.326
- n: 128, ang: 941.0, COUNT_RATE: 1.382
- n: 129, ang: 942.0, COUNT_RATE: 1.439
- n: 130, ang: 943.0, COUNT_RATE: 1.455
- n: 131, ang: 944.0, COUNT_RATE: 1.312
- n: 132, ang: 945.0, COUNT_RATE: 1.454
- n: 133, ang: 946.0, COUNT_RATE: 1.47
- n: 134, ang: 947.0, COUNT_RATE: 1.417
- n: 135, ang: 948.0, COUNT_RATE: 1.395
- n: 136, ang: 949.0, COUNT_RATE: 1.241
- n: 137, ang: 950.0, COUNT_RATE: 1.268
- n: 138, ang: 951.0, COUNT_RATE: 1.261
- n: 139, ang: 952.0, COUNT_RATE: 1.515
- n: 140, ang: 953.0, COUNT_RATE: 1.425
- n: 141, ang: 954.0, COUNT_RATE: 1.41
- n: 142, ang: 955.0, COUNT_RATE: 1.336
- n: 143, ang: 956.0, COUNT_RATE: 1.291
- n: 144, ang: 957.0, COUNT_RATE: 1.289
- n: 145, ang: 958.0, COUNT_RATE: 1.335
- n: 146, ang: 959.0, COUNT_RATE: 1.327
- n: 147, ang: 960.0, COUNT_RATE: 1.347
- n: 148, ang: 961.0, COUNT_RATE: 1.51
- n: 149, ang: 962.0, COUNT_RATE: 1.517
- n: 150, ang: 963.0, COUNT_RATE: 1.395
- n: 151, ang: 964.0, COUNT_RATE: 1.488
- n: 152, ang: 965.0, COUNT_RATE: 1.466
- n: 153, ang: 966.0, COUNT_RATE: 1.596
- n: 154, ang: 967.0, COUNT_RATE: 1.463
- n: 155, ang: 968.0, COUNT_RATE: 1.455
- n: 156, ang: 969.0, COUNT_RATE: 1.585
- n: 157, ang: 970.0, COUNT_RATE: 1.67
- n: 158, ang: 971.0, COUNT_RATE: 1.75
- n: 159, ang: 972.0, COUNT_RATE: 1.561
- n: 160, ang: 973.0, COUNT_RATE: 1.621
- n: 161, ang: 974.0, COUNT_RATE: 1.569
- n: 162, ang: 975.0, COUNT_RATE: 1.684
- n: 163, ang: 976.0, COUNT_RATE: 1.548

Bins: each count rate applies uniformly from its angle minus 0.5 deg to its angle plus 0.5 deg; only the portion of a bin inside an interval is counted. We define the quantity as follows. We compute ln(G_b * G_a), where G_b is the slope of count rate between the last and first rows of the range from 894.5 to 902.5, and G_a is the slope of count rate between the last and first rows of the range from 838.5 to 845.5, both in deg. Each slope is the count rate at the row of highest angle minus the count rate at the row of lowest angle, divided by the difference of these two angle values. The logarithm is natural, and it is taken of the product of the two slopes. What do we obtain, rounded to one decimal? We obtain -6.4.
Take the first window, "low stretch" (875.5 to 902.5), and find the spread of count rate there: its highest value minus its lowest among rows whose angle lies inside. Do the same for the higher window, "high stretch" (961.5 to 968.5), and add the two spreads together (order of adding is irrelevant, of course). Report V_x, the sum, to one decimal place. 1.0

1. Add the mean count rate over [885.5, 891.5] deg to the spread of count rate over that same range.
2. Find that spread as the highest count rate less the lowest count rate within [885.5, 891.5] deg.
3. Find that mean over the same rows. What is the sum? 1.79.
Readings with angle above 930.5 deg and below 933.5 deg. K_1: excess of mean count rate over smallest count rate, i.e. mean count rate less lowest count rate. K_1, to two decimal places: 0.03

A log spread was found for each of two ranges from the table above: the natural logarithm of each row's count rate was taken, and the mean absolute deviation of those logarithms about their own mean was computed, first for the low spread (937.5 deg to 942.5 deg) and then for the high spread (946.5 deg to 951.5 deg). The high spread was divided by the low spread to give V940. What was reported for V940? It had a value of 1.41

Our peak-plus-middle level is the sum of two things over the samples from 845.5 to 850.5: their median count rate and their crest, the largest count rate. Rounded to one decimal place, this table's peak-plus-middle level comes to 4.0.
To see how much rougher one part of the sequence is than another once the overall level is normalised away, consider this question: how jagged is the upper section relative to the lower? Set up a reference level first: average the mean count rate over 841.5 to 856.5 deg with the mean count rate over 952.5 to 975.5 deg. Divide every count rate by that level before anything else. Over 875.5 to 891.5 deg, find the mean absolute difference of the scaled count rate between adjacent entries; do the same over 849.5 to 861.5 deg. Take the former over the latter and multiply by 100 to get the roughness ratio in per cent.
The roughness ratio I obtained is 112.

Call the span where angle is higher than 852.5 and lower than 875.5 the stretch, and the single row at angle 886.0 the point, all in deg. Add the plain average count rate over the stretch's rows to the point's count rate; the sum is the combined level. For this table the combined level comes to 2.9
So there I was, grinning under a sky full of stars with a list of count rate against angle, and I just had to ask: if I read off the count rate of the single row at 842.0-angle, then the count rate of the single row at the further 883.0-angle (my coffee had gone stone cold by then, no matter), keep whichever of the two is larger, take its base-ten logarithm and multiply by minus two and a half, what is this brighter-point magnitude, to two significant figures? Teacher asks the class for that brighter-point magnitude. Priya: -0.63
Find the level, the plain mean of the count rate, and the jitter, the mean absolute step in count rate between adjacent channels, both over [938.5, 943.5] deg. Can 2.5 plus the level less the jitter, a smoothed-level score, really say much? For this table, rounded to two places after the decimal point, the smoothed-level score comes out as 3.85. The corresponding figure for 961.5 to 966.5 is 3.90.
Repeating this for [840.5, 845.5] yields 4.23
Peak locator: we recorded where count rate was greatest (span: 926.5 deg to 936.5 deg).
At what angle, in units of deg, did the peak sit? 935.0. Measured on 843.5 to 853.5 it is 846.0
